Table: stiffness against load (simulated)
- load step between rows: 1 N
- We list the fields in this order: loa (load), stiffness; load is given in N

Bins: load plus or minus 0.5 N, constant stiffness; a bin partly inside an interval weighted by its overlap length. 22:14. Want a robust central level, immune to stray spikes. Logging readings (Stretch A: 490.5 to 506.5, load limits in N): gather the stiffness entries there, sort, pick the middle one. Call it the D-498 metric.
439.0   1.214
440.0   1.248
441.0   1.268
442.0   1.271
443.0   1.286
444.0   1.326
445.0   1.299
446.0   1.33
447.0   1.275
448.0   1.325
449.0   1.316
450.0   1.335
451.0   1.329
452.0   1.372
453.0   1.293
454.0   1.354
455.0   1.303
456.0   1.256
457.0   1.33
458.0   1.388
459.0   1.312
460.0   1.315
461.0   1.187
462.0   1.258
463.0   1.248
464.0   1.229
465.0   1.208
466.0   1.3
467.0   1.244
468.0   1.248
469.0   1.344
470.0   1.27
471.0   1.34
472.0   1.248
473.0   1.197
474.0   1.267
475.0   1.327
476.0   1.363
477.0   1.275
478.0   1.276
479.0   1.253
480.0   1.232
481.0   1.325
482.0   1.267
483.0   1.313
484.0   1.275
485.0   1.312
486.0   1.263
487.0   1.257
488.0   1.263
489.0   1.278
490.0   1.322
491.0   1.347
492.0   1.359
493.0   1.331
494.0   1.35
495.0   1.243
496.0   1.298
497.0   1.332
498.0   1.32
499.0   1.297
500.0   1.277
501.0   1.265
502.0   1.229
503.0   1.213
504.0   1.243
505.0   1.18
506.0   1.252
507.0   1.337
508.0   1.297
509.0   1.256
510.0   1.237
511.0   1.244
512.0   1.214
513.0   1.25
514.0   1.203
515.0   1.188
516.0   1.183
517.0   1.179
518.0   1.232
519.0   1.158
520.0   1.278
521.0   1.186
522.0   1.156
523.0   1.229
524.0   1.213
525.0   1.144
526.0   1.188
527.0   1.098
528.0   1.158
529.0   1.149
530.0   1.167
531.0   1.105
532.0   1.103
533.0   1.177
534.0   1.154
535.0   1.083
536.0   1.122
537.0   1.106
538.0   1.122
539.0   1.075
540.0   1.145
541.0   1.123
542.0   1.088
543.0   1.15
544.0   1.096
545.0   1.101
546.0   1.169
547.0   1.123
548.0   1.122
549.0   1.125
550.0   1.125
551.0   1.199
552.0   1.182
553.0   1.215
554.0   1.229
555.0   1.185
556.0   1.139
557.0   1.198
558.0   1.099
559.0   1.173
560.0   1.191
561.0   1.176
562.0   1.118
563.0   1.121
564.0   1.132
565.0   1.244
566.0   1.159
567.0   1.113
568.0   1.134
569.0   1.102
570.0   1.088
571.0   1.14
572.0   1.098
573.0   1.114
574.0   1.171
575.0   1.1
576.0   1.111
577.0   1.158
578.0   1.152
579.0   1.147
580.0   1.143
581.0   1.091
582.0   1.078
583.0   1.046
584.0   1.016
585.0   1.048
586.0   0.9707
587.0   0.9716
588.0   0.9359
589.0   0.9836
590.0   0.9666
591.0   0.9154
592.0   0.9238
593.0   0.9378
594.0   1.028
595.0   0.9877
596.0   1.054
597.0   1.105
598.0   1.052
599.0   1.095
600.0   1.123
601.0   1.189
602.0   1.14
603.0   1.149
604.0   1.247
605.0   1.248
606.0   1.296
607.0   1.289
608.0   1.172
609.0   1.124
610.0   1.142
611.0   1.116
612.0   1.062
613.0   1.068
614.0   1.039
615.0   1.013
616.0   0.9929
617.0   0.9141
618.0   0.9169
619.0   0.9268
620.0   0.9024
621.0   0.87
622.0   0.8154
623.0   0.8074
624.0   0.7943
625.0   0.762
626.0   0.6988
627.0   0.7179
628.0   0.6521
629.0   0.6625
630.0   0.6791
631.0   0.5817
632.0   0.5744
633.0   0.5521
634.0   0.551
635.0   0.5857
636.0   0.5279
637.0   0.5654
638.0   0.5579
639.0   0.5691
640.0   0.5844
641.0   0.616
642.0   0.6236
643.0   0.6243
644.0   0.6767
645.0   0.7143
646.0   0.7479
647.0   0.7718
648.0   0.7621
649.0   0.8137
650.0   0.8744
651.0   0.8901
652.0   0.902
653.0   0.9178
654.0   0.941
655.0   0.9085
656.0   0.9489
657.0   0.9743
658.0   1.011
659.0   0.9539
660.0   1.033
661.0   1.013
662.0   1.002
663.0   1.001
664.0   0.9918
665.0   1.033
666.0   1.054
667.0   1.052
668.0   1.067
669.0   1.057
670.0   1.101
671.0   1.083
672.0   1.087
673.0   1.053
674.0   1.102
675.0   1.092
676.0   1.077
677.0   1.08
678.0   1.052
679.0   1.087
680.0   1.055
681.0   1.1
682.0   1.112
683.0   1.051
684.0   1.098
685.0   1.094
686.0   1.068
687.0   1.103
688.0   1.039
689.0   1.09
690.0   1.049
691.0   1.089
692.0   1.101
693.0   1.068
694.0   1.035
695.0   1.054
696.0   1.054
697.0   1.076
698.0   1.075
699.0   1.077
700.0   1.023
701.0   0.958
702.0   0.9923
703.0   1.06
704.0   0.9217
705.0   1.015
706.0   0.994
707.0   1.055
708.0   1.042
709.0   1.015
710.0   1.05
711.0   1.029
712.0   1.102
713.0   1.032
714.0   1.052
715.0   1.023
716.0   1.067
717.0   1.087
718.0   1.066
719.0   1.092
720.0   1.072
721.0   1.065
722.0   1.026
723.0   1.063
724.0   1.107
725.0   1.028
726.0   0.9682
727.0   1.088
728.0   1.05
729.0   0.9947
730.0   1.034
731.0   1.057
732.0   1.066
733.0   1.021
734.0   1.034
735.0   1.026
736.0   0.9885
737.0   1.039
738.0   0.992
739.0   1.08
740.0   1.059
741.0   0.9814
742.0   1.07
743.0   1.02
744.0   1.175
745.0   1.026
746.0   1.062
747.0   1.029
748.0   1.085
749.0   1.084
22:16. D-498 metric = 1.3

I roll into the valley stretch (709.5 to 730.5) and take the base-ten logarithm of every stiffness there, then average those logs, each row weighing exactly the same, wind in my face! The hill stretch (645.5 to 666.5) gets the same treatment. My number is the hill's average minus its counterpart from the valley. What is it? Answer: -0.06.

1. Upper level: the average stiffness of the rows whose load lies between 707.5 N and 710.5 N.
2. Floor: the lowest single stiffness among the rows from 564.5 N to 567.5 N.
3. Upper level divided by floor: 0.93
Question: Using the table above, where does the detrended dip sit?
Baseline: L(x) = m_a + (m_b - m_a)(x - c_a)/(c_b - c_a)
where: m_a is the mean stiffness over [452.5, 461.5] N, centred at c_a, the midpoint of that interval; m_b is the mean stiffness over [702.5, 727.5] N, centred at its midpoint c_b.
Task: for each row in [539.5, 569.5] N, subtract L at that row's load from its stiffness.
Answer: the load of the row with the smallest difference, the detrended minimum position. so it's 542.0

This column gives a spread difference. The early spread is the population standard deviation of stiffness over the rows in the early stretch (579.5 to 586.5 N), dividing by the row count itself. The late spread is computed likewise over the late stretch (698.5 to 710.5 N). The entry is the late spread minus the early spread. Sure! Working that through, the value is -0.01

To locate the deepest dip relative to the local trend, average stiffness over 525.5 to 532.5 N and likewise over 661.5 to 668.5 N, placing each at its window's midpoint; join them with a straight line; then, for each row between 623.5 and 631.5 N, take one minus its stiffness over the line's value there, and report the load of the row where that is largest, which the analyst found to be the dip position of 631.0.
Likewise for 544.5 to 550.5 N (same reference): 545.0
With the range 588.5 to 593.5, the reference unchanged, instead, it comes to 591.0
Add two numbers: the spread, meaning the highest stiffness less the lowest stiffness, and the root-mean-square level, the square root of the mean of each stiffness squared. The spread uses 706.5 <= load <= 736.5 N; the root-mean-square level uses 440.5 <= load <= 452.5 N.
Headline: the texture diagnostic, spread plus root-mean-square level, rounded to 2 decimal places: 1.45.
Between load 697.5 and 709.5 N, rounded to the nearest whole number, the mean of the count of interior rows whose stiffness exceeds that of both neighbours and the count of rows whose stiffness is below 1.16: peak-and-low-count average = 8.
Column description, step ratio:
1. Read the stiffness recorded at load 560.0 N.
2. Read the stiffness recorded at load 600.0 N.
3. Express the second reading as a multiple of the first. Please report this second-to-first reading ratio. 0.94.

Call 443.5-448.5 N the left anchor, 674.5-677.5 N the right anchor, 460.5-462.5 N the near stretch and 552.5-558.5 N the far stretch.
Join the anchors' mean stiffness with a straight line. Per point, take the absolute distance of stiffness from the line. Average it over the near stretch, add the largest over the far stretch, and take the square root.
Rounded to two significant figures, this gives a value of 0.42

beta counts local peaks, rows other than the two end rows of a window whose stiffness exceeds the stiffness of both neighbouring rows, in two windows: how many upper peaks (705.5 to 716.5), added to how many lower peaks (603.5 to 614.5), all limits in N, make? 7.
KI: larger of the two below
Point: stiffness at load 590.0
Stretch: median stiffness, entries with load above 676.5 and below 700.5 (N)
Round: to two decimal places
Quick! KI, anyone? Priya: 1.08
